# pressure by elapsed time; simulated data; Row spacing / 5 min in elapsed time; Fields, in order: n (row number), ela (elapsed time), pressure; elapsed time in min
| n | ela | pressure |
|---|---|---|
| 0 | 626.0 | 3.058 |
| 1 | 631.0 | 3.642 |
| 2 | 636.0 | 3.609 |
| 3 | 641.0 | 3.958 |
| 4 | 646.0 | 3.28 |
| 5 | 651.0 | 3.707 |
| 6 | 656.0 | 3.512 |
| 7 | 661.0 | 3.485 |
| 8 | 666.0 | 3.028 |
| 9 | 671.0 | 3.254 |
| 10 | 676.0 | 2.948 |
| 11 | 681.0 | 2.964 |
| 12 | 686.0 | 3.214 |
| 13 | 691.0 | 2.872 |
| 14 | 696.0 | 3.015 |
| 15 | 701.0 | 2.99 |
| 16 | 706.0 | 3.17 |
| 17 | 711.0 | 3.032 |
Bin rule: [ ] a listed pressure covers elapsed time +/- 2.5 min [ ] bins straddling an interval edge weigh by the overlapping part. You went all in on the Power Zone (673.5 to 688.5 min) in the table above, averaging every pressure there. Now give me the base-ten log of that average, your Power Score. 0.483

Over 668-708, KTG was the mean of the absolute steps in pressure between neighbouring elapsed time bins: 0.18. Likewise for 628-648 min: 0.35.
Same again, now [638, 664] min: 0.33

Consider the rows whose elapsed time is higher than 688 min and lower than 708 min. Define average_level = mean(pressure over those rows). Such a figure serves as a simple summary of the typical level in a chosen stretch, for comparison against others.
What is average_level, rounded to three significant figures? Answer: 3.01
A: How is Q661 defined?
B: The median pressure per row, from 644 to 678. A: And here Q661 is 3.28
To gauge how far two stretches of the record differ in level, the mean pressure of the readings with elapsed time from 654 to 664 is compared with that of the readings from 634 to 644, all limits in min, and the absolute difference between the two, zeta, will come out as 0.29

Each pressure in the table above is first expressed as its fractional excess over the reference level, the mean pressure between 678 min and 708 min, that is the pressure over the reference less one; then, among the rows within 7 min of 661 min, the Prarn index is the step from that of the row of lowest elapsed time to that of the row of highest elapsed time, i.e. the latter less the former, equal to -0.16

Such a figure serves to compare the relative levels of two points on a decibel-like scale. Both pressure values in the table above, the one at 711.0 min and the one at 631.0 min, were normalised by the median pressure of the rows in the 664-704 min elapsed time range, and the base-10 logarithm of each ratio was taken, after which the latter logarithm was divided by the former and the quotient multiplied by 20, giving 395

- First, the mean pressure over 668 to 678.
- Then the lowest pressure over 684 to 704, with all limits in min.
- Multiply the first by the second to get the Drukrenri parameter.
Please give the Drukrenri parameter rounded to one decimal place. 8.9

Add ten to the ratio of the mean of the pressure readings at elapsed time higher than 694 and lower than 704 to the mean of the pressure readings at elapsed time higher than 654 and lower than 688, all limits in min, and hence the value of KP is 10.94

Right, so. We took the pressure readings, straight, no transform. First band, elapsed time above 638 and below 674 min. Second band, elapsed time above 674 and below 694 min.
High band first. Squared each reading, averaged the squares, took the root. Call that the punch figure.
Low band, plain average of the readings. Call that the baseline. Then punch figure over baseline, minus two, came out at -1.13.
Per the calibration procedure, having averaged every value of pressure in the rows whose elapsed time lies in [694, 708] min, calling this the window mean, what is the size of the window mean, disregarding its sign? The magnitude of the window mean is 3.06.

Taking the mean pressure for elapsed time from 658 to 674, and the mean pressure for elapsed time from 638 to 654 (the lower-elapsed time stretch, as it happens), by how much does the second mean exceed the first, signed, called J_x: 0.39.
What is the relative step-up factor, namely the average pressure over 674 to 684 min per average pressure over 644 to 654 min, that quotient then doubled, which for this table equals 1.69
